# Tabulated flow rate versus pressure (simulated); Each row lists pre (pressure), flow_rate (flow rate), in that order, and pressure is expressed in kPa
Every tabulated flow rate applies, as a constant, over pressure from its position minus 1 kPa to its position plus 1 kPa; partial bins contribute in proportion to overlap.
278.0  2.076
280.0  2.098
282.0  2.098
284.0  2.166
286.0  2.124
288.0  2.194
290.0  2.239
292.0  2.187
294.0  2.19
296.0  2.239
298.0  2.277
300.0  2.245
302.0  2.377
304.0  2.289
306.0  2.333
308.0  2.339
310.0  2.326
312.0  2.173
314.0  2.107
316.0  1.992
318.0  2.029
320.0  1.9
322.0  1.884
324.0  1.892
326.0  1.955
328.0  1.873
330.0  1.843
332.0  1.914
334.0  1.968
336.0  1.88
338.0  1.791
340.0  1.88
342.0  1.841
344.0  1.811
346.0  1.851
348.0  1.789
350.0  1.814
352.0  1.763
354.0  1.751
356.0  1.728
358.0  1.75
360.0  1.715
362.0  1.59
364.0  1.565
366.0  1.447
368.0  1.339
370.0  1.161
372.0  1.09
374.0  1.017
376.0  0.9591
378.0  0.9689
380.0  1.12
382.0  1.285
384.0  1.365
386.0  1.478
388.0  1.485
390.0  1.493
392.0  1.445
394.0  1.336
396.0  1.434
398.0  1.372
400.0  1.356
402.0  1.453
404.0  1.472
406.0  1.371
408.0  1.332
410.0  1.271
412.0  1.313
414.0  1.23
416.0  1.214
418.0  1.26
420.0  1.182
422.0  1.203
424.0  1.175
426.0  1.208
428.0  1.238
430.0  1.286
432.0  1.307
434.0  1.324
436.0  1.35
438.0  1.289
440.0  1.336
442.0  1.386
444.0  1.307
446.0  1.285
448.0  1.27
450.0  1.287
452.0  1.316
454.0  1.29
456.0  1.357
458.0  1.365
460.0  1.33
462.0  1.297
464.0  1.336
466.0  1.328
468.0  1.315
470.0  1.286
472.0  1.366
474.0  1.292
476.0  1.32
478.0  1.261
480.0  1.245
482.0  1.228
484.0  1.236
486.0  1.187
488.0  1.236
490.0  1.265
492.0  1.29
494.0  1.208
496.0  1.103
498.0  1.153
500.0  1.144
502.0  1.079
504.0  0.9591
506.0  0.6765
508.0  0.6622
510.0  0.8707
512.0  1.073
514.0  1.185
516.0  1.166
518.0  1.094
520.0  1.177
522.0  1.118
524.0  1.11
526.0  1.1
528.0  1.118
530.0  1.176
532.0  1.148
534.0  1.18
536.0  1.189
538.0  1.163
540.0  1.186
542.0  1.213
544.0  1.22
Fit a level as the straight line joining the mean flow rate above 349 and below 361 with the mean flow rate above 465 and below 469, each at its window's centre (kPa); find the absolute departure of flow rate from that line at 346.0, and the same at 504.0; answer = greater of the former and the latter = 0.22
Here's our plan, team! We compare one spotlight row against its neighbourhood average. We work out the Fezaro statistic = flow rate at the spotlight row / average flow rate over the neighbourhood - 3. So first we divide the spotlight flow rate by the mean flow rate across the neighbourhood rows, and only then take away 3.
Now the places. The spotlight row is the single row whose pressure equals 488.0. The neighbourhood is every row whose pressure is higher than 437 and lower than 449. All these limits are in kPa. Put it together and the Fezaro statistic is -2.06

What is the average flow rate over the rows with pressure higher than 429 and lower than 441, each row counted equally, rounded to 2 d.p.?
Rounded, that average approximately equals 1.32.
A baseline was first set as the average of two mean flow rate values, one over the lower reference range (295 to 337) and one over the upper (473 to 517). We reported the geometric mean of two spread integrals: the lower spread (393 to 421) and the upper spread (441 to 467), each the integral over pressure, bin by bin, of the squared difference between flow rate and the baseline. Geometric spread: 2.3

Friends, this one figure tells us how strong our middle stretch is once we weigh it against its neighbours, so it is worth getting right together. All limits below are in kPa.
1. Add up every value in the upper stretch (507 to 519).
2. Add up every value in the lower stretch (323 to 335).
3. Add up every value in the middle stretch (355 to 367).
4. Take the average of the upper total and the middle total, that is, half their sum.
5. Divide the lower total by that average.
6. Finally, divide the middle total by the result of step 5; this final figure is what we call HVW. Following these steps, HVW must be 6.8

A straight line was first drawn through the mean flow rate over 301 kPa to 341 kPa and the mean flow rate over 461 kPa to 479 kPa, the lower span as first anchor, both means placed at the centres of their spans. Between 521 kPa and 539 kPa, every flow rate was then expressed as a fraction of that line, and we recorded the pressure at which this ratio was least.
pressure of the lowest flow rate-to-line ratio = 522.0 kPa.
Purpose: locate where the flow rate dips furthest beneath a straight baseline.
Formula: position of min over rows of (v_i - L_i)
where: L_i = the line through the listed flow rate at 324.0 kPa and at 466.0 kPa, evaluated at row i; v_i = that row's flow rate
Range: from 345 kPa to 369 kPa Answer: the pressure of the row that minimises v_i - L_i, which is 368.0 kPa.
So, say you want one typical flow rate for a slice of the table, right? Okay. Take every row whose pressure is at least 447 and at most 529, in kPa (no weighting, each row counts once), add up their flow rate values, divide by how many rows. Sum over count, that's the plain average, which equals 1.19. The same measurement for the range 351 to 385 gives 1.39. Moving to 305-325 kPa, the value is 2.10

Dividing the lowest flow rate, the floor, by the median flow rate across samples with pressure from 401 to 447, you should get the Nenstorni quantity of 0.91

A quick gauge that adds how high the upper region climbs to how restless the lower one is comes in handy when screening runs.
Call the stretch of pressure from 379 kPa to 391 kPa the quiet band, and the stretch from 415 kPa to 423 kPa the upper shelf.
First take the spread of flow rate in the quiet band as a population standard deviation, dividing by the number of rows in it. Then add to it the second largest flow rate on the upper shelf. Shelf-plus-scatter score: 1.35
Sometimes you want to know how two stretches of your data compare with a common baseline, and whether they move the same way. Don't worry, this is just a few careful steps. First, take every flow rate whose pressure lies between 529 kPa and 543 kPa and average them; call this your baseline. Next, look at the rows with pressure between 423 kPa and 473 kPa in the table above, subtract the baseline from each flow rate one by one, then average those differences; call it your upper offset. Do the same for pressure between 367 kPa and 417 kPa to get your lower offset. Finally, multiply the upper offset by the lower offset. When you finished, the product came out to 0.015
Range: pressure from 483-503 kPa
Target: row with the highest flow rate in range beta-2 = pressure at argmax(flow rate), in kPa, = 492.0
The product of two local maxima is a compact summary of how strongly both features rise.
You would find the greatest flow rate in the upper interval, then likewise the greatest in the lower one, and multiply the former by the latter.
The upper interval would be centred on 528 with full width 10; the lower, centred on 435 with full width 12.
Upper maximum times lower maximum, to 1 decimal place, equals 1.6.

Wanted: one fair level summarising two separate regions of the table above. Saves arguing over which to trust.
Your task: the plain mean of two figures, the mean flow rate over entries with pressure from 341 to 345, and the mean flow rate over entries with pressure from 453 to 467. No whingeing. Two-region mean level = 1.58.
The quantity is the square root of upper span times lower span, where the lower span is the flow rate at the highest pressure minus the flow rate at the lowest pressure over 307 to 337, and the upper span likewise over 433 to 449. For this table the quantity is 0.16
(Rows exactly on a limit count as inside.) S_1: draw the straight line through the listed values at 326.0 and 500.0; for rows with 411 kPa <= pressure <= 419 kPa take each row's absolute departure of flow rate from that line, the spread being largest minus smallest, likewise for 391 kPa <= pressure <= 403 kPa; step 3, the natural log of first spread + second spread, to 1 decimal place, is -1.4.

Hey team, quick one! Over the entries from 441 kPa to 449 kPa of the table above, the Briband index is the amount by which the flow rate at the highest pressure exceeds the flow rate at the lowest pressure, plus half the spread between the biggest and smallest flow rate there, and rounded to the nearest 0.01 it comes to -0.06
